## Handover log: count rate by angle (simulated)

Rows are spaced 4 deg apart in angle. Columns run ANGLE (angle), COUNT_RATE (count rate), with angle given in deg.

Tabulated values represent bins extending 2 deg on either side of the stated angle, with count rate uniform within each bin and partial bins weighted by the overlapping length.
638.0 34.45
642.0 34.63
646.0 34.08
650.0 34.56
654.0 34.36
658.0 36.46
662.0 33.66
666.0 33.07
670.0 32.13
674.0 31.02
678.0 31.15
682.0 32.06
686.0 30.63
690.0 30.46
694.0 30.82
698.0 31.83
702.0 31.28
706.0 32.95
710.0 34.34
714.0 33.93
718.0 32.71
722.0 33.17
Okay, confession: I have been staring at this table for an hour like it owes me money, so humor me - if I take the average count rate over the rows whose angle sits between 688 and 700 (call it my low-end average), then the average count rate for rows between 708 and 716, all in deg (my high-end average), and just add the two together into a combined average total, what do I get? 65.2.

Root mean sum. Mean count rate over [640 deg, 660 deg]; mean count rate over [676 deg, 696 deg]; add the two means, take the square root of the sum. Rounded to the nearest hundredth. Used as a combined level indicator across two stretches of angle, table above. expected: 8.11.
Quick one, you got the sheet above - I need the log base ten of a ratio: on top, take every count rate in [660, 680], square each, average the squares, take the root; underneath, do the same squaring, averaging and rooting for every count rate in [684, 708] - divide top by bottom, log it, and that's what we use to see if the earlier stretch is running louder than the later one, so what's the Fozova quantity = 0.012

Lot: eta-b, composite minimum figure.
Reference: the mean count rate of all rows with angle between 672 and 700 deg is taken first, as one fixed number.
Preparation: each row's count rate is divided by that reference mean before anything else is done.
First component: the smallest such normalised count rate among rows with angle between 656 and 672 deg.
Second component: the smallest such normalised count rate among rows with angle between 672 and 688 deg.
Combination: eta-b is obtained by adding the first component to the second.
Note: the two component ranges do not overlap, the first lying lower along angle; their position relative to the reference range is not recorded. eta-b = 2.02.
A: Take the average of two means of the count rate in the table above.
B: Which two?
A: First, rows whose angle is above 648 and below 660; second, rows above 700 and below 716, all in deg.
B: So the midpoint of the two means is 34.1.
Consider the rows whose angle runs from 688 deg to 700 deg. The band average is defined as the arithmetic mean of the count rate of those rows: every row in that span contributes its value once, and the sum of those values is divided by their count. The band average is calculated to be 31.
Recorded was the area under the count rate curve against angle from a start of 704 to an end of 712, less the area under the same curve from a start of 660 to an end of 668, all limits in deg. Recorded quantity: 2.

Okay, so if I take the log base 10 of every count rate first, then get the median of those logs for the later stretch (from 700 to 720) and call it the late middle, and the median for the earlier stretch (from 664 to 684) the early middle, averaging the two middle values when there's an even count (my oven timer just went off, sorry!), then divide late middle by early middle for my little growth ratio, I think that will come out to 1.01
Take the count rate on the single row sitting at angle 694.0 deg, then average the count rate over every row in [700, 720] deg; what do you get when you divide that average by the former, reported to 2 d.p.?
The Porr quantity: 1.07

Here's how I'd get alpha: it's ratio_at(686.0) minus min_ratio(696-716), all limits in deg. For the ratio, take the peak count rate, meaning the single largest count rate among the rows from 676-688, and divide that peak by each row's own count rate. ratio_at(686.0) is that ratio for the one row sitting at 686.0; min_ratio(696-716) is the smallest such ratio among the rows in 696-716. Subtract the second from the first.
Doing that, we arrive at 0.11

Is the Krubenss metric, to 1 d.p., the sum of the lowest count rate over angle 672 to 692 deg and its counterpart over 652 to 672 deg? 62.6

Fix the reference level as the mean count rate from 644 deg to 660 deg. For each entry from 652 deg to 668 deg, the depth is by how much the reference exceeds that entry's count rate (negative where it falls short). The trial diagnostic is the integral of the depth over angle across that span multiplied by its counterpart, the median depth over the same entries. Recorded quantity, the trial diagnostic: 7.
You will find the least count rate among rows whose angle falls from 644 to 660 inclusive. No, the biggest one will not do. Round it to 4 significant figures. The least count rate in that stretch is 34.08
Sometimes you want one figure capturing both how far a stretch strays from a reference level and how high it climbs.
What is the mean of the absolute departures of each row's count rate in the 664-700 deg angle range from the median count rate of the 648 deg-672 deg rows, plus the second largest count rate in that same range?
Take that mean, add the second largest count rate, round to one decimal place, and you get 34.7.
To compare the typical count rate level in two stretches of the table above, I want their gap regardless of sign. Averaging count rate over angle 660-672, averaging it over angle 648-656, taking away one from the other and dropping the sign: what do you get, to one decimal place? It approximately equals 1.5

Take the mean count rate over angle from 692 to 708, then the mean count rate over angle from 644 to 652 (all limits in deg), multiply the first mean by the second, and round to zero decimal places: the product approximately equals 1089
